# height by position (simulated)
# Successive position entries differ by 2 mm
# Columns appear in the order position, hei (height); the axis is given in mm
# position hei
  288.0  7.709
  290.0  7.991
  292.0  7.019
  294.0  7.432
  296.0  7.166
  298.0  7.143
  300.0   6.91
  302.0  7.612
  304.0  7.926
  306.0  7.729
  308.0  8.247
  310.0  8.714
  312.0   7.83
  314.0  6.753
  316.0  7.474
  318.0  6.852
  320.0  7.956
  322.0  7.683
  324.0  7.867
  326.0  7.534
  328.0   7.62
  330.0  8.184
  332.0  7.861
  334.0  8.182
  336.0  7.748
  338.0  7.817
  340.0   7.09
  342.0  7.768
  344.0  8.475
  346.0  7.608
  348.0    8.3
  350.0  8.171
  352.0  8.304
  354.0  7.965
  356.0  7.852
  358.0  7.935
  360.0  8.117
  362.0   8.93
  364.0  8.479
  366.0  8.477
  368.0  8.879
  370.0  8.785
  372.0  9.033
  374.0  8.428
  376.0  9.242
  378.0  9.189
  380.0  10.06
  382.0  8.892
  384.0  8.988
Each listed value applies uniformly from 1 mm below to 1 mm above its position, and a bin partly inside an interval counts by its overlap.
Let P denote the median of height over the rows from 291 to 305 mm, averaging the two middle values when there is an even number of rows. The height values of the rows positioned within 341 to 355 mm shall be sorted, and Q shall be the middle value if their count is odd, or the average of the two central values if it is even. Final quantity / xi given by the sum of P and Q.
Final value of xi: 15.3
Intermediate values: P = 7.2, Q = 8.2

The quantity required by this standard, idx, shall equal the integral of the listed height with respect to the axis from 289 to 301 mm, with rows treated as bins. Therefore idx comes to 87.3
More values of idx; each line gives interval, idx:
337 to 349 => 94.1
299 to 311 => 94.3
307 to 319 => 91.7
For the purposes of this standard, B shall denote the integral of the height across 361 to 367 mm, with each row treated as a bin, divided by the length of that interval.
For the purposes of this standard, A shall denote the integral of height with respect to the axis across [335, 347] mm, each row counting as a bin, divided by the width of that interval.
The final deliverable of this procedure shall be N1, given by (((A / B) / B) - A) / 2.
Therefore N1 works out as -3.8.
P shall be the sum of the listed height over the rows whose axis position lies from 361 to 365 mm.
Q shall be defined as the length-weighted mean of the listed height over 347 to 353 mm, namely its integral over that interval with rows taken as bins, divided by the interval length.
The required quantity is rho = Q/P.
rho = 0.474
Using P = 17.4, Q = 8.3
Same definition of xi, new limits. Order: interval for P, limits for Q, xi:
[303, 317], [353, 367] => 15.9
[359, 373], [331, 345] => 16.6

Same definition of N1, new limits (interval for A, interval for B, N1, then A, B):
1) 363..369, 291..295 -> -4.2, 8.6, 7.23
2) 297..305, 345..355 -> -3.6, 7.4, 8.07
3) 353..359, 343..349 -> -3.9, 7.9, 8.13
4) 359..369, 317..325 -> -4.2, 8.6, 7.59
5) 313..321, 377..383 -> -3.6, 7.3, 9.38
